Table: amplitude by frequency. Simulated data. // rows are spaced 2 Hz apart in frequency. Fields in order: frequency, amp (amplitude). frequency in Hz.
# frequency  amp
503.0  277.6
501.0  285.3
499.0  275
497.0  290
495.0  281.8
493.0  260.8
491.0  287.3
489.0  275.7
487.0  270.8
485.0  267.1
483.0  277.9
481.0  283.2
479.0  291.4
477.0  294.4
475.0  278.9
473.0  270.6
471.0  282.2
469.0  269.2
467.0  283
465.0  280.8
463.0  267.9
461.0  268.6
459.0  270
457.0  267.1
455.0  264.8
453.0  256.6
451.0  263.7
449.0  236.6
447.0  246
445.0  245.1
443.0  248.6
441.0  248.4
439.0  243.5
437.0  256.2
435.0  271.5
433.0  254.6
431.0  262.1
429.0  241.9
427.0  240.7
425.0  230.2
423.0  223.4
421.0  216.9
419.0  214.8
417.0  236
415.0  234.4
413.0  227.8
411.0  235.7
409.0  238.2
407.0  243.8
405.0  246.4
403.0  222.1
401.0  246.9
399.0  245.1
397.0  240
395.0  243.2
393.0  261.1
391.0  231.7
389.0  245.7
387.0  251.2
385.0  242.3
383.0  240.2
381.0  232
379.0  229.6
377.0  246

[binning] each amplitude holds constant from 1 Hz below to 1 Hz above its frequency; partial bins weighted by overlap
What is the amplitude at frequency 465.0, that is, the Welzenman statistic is 280.8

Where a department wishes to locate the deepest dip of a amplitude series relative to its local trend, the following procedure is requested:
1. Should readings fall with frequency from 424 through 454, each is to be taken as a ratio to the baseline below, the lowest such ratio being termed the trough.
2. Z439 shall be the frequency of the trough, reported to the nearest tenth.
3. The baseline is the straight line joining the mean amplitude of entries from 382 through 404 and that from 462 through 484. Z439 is 449.0 Hz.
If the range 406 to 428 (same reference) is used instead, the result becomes 419.0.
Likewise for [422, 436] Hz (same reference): 423.0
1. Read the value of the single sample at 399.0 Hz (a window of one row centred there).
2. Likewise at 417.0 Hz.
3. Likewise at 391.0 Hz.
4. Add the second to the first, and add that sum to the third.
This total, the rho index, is 713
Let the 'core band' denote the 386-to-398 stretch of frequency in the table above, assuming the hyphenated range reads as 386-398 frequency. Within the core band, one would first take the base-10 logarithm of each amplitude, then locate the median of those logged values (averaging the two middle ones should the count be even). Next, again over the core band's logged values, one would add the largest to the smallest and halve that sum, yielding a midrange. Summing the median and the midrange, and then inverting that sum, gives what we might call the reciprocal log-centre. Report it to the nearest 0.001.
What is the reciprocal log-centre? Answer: 0.209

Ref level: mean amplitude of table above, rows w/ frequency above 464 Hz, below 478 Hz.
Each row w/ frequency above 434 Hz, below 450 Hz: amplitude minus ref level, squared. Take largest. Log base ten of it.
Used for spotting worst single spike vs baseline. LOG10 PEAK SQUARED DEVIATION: 3.3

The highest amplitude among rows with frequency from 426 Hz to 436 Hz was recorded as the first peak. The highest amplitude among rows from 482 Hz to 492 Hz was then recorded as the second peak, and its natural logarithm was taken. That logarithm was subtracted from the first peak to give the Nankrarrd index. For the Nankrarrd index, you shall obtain 266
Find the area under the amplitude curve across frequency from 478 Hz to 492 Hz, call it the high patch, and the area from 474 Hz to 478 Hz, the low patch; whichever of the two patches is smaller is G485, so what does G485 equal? 1147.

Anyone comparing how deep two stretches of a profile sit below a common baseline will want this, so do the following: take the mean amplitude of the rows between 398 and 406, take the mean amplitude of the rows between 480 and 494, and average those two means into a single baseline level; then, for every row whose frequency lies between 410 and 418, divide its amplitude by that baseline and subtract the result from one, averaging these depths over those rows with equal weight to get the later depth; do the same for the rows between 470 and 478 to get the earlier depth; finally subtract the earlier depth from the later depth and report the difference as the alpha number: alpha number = 0.19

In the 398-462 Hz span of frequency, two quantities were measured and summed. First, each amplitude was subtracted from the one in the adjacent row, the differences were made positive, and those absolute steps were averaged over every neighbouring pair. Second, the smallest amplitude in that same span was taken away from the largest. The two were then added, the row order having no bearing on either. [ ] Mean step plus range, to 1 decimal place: 65.3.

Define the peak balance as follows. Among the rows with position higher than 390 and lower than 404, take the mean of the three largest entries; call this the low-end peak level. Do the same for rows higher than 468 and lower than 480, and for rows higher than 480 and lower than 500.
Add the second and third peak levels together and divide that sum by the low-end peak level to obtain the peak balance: 2.30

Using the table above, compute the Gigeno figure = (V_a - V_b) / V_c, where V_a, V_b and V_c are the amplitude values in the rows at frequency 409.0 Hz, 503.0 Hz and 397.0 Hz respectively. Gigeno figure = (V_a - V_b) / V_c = -0.16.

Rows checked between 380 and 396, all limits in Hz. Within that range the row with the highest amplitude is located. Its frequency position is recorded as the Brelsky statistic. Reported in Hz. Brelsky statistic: 393.0 Hz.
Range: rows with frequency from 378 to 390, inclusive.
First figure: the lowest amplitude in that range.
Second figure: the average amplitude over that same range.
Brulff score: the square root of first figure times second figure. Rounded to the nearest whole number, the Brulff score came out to 235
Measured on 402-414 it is 229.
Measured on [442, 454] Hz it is 243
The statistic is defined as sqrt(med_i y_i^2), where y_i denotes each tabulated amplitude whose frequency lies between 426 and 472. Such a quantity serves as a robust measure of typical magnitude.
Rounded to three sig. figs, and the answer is 262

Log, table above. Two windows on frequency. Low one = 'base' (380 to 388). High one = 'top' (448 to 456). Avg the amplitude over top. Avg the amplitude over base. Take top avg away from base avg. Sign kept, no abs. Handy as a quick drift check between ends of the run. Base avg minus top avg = -14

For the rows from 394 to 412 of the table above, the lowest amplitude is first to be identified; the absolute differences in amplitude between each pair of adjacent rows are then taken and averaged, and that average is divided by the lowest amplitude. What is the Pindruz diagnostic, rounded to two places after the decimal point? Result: 0.04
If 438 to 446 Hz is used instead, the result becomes 0.01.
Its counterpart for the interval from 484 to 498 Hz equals 0.05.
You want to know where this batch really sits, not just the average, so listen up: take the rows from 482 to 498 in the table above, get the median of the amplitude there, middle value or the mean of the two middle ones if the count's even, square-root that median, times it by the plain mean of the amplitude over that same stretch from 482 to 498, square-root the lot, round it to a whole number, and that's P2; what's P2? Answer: 68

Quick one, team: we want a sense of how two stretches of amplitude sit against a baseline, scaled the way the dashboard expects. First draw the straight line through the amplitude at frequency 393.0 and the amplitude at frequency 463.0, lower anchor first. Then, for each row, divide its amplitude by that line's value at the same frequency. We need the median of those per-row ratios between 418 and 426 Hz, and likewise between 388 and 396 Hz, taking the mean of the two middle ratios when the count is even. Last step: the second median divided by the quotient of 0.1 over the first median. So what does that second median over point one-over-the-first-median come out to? 7.8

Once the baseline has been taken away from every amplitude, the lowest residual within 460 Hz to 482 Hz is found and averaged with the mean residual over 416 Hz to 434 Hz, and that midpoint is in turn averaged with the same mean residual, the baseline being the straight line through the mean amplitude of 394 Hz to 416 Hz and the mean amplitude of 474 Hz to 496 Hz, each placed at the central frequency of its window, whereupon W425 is -10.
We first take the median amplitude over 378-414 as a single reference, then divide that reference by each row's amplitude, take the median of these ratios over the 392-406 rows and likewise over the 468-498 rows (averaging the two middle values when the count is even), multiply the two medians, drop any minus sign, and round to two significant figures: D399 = 0.85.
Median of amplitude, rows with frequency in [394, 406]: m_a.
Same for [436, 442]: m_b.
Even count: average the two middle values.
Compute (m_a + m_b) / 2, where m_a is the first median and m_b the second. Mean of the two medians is 246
